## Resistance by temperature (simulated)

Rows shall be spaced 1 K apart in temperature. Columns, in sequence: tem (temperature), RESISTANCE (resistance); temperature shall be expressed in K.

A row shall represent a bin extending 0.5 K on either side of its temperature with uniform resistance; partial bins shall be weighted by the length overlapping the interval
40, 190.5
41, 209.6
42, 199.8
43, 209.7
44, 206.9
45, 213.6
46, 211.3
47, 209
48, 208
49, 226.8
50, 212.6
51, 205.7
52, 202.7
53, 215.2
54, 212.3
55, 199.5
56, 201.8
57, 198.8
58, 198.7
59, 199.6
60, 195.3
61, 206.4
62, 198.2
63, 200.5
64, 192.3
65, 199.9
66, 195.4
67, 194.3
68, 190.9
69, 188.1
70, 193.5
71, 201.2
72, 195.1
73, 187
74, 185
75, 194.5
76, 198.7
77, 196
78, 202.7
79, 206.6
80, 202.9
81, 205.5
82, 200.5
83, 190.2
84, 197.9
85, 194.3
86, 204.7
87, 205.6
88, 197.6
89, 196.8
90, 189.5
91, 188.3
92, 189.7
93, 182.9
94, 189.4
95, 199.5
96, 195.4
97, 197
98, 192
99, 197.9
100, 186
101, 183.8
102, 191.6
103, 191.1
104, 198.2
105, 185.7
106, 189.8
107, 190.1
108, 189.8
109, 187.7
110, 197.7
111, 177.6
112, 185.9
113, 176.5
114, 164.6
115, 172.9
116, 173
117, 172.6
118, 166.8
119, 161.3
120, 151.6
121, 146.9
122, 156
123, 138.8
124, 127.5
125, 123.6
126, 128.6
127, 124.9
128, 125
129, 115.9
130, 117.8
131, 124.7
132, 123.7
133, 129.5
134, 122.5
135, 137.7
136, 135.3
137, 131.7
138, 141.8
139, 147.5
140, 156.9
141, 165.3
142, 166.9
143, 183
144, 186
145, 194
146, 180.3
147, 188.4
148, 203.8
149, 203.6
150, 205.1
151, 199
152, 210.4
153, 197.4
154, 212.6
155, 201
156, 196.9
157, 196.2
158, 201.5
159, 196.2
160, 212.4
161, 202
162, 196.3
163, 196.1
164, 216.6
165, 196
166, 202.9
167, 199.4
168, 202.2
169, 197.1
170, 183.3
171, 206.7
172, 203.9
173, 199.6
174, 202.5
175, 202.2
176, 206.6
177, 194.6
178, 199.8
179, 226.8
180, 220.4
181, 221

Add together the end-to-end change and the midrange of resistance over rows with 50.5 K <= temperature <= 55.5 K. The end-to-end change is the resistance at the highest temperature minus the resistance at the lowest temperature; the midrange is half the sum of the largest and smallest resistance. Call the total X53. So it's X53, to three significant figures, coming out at 201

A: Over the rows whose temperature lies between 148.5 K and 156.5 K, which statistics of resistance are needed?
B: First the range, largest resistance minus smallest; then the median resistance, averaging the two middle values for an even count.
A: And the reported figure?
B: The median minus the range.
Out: 187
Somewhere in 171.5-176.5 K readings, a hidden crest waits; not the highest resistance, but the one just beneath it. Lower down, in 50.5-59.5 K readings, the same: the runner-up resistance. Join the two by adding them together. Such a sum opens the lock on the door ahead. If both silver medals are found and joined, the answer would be 416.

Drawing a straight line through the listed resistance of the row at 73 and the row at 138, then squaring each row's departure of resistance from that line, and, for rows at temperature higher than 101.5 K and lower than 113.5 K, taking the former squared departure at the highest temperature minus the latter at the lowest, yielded -314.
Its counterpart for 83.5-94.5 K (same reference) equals -55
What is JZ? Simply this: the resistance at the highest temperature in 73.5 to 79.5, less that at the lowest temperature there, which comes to 22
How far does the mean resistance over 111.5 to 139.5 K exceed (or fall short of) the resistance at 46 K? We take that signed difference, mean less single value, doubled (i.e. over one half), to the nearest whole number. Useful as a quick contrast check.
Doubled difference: -135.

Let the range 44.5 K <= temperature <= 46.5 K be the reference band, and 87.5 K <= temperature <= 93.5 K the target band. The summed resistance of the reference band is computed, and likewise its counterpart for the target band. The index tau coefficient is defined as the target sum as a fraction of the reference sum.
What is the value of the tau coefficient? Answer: 2.7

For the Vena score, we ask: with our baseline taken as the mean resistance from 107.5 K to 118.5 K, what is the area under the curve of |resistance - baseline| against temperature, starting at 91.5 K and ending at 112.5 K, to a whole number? 249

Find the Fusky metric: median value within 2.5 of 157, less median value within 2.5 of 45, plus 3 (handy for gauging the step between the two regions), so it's -10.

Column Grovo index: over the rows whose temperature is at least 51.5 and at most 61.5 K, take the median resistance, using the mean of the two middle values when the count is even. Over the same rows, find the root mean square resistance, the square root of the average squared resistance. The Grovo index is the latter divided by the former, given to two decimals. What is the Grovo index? 1.01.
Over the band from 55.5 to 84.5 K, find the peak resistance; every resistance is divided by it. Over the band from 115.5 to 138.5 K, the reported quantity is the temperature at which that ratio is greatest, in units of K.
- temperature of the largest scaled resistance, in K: 116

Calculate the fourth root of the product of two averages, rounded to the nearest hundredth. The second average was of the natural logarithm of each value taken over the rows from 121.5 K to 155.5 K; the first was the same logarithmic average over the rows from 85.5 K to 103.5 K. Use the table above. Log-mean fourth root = 2.27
